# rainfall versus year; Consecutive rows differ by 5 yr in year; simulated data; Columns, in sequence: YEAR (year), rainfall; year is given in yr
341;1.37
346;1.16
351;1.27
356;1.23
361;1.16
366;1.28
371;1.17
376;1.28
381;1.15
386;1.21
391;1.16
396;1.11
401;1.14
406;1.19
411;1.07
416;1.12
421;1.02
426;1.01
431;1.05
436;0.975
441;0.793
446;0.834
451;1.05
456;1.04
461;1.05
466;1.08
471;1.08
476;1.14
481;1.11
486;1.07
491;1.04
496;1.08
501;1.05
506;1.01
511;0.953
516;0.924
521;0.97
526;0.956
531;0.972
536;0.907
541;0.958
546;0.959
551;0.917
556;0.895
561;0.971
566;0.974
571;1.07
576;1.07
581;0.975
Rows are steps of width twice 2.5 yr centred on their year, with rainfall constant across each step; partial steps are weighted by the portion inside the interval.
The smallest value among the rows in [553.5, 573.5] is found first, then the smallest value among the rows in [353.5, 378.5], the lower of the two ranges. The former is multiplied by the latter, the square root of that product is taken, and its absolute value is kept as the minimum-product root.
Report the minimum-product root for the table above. 1.02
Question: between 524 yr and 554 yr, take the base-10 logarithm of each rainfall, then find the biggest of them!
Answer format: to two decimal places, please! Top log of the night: -0.01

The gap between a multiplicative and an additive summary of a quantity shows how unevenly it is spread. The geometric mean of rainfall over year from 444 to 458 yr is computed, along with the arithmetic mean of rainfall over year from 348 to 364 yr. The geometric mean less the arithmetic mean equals -0.251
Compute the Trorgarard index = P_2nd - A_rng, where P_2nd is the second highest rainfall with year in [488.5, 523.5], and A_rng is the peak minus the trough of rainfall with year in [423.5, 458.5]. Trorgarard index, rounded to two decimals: 0.79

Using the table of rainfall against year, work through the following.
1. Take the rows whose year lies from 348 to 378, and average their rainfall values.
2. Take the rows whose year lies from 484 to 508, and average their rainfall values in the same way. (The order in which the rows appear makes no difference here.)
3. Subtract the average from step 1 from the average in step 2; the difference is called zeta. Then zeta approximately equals -0.18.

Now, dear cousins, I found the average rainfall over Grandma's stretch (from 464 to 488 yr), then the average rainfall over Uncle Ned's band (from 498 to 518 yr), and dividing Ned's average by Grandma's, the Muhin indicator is 0.90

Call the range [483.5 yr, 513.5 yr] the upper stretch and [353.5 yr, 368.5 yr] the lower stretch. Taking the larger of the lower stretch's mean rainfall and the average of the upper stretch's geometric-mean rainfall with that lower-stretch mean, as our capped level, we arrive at 1.22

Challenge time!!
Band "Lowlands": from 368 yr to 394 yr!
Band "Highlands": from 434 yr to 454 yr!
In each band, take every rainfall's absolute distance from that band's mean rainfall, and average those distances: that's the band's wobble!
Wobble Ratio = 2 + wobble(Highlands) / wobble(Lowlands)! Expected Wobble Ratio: 4.44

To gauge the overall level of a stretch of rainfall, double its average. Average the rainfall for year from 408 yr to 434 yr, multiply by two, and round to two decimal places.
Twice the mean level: 2.11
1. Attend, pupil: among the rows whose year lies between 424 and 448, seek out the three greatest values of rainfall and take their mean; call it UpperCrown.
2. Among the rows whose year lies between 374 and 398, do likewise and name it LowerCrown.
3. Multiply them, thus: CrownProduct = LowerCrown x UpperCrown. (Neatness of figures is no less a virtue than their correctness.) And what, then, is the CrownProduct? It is 1.23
